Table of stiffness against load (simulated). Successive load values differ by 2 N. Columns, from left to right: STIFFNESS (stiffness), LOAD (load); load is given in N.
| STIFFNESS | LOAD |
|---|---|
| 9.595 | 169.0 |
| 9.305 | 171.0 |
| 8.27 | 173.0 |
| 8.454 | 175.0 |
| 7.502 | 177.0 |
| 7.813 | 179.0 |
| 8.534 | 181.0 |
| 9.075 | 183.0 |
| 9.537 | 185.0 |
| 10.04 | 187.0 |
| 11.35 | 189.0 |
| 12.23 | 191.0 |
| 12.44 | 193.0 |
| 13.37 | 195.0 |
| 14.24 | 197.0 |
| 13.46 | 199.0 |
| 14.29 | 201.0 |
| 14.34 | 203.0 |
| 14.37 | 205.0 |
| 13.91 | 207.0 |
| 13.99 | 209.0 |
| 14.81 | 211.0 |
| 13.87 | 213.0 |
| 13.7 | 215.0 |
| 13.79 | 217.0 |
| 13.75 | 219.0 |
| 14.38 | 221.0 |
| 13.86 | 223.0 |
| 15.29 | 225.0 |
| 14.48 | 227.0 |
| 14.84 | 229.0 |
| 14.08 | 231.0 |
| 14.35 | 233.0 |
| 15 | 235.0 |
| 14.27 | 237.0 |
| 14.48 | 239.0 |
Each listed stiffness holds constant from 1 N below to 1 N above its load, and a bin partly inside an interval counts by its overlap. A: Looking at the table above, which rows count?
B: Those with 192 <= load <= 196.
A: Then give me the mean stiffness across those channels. 12.9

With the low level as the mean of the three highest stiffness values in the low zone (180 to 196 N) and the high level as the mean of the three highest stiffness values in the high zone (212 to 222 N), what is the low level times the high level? 178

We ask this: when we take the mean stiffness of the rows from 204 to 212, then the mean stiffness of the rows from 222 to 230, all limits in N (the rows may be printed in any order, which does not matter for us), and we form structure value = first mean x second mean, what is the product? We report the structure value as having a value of 209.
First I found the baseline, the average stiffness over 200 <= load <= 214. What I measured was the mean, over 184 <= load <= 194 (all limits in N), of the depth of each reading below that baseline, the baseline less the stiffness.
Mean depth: 3.1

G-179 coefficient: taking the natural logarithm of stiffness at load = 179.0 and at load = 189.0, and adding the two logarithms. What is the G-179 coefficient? 4.49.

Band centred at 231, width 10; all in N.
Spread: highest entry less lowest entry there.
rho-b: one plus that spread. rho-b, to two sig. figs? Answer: 1.9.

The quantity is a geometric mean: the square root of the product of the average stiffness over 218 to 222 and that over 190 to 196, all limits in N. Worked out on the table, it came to 13.4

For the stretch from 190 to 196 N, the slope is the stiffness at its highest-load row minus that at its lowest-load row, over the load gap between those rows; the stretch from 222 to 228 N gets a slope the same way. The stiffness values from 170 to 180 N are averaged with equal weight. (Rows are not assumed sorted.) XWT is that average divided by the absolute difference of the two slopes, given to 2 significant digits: 64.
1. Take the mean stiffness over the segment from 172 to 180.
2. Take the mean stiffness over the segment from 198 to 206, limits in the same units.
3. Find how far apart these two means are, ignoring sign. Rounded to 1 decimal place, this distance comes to 6.1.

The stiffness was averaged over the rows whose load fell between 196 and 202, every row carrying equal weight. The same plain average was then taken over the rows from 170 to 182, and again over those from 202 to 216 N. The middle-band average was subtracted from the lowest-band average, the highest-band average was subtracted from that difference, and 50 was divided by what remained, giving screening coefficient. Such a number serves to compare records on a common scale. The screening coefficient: -2.52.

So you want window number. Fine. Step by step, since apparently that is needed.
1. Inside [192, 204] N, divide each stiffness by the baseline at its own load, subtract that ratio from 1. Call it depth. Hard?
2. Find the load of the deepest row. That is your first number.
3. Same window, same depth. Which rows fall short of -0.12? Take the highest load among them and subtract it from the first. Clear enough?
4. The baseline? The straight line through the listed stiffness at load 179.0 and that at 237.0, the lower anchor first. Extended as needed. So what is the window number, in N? -10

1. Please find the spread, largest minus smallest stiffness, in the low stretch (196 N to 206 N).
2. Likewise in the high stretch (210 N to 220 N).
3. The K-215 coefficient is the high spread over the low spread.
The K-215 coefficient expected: 1.2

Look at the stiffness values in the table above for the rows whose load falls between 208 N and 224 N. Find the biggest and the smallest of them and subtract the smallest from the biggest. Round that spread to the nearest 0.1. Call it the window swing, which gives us 1.1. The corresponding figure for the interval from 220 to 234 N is 1.4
